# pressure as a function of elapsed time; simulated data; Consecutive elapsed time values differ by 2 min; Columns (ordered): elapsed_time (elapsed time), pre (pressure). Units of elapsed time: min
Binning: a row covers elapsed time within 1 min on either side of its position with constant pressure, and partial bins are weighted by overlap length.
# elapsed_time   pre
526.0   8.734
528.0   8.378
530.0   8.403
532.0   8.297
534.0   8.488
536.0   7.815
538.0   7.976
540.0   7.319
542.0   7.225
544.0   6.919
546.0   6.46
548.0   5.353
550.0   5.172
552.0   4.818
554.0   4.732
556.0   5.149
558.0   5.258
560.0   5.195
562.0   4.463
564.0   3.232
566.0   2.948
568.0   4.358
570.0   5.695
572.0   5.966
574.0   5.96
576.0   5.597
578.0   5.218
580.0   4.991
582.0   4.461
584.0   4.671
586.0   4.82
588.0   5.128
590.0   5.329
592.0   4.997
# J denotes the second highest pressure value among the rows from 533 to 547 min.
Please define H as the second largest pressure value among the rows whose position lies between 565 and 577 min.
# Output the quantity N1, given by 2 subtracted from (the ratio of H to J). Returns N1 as -1.3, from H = 5.96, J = 7.976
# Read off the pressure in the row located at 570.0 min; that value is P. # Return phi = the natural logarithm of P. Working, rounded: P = 5.695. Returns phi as 1.74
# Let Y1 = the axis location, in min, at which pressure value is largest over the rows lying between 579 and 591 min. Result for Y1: 590.0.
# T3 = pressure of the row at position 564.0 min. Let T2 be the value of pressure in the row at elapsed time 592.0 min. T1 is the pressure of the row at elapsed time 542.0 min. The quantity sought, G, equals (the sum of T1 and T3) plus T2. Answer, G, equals 15.5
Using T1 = 7.225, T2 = 4.997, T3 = 3.232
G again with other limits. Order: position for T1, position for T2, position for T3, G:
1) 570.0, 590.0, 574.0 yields 17.0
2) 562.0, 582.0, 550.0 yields 14.1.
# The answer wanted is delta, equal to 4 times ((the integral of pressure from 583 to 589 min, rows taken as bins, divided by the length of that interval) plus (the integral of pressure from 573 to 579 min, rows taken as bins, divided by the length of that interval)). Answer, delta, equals 41.9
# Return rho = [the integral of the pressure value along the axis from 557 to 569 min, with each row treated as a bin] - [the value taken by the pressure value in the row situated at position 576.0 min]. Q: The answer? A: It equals 45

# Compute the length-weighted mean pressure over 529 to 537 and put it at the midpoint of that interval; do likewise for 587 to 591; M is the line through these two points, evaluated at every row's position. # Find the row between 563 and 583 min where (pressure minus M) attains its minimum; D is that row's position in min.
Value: 566.0 min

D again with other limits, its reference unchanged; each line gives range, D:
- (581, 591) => 582.0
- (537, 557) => 552.0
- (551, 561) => 552.0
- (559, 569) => 566.0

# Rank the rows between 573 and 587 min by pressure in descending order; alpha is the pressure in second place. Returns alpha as 5.597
